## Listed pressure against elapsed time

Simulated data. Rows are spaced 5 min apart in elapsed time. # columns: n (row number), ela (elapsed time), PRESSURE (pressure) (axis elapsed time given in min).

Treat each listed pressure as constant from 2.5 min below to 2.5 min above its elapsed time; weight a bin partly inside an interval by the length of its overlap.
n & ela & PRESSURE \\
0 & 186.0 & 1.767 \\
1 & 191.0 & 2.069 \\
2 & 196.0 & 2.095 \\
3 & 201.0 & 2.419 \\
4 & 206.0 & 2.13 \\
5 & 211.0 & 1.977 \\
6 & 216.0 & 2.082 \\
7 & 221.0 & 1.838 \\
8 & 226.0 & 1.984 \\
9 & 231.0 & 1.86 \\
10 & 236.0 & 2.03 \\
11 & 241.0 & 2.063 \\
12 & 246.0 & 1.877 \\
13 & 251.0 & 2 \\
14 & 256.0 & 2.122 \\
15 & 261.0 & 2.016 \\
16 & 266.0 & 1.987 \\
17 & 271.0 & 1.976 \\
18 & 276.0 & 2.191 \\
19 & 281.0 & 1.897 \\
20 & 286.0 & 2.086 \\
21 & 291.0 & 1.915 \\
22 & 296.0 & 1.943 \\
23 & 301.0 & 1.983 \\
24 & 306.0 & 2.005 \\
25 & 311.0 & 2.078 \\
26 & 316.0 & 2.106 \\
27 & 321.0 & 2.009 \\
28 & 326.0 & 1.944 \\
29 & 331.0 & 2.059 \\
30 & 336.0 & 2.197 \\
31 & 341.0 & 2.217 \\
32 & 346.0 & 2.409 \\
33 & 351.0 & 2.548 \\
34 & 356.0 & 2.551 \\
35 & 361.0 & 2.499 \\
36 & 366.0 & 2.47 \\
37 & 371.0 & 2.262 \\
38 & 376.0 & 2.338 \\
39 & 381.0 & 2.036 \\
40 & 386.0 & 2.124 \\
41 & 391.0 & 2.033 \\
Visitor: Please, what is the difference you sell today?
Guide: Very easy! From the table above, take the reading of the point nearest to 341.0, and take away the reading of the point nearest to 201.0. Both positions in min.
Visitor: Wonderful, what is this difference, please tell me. -0.202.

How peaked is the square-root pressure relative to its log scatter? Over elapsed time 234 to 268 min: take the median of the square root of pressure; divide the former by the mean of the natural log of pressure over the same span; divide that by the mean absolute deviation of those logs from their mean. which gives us 80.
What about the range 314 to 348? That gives 35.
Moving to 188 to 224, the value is 38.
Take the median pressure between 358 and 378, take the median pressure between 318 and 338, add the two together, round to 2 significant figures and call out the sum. 4.4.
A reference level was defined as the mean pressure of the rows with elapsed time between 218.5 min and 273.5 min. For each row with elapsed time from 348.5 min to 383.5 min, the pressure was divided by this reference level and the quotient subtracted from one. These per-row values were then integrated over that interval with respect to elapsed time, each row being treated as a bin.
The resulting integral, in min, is -7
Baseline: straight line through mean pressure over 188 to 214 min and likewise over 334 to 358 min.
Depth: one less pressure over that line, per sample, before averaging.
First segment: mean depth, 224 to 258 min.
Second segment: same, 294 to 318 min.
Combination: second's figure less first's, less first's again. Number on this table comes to -0.07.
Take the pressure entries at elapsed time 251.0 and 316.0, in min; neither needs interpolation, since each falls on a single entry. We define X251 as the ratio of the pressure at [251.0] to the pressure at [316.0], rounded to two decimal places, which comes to 0.95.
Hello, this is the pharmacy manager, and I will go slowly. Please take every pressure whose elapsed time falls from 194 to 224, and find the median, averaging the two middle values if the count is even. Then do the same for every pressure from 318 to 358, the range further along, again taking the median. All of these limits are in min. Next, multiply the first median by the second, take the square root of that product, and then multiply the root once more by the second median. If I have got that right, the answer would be 4.74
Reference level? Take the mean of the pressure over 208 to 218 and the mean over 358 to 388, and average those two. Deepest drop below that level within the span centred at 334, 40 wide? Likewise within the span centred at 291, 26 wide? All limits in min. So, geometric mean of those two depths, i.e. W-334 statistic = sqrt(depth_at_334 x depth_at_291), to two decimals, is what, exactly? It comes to 0.24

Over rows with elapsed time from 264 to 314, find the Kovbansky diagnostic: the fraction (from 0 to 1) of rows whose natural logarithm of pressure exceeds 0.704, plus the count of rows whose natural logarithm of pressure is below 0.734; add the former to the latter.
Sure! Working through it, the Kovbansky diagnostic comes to 8.3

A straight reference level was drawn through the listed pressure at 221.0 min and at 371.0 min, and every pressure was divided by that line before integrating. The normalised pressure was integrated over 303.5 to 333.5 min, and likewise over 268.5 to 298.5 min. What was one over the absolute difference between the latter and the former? 1.06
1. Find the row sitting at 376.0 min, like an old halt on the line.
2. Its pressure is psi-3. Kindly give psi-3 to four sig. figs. 2.338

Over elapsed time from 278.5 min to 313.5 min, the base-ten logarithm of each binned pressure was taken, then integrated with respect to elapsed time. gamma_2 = 10.4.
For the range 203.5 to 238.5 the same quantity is 10.4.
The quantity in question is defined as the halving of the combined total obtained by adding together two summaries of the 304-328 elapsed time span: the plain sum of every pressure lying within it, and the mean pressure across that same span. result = 6.1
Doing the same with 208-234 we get 5.8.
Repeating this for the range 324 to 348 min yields 6.5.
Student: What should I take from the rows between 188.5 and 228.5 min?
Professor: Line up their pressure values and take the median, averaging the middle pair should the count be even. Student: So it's 2.08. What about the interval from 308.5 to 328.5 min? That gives 2.04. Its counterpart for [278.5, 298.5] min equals 1.93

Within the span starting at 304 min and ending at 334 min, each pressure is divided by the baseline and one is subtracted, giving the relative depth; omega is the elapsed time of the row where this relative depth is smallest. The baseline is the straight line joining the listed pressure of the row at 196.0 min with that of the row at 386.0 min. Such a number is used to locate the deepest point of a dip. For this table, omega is 326.0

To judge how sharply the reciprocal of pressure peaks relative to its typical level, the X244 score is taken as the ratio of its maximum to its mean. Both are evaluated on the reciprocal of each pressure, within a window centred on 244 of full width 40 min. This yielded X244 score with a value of 1.07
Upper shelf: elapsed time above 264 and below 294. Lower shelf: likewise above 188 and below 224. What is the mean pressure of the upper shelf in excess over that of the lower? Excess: -0.1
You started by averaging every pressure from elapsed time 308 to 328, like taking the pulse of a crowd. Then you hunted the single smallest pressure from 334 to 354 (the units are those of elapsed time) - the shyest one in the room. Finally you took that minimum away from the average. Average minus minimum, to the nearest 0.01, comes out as -0.16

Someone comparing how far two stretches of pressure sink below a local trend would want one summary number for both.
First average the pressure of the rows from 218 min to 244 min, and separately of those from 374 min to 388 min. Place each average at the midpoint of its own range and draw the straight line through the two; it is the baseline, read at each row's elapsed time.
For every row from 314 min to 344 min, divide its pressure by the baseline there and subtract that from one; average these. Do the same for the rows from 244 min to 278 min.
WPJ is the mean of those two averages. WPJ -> -0.01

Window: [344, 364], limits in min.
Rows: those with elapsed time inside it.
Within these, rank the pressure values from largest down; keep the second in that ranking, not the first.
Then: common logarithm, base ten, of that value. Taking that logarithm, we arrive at 0.41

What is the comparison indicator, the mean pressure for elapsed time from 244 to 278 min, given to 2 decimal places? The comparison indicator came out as 2.02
